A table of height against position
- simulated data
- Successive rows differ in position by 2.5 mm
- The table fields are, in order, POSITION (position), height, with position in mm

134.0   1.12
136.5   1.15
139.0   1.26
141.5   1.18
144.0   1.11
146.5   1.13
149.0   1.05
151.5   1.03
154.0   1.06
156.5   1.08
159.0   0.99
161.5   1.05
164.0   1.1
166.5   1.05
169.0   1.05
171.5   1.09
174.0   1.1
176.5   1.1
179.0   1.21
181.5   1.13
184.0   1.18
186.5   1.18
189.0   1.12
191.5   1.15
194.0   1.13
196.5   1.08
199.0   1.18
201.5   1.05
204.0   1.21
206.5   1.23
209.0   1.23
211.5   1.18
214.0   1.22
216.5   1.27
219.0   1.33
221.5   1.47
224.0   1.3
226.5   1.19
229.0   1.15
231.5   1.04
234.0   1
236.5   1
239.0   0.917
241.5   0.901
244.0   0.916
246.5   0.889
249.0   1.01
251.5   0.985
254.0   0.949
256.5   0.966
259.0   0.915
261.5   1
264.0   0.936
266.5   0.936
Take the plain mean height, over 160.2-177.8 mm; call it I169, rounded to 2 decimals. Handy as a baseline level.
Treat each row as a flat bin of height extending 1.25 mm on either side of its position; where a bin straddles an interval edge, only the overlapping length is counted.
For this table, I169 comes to 1.08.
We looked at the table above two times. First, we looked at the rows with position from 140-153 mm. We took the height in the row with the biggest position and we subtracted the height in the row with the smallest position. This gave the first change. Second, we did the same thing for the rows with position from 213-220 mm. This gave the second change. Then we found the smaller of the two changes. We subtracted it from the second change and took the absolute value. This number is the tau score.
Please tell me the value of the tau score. 0.26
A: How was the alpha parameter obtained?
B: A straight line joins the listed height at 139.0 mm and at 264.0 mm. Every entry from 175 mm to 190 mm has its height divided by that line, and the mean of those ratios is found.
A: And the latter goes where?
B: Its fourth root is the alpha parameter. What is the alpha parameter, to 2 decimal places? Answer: 1.00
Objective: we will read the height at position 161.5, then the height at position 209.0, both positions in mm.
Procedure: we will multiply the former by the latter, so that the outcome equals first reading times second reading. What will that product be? 1.29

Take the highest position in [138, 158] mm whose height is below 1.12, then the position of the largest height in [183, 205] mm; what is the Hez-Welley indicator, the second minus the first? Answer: 47.5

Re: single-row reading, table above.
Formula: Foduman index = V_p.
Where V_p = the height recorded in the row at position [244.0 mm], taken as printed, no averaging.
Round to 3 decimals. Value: 0.916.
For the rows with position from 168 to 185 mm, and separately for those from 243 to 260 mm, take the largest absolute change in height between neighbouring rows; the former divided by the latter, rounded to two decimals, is 0.91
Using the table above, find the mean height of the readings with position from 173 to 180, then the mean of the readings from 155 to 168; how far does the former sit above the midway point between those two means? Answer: 0.041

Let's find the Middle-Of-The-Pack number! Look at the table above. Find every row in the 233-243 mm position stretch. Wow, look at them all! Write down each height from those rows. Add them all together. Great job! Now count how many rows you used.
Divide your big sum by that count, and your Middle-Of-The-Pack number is 0.95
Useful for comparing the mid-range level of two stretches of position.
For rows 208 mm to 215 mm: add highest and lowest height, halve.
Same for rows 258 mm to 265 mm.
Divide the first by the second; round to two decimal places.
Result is 1.26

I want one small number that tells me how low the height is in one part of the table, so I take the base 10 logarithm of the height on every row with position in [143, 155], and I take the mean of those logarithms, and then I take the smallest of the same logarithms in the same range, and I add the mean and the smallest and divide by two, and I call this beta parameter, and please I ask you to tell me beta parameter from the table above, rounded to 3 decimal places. 0.022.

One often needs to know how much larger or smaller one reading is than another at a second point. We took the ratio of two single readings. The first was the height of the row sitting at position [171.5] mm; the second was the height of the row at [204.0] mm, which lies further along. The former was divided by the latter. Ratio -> 0.90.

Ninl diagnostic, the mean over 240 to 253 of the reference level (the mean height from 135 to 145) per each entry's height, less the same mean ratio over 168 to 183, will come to 0.20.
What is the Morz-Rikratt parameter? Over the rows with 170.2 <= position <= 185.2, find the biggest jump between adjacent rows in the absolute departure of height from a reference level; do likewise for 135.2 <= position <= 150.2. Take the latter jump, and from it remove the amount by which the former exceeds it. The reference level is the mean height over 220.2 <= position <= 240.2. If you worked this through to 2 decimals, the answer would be 0.15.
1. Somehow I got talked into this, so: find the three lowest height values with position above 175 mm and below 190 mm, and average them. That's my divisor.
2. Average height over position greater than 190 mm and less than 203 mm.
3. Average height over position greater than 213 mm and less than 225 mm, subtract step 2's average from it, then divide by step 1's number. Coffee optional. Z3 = 0.18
